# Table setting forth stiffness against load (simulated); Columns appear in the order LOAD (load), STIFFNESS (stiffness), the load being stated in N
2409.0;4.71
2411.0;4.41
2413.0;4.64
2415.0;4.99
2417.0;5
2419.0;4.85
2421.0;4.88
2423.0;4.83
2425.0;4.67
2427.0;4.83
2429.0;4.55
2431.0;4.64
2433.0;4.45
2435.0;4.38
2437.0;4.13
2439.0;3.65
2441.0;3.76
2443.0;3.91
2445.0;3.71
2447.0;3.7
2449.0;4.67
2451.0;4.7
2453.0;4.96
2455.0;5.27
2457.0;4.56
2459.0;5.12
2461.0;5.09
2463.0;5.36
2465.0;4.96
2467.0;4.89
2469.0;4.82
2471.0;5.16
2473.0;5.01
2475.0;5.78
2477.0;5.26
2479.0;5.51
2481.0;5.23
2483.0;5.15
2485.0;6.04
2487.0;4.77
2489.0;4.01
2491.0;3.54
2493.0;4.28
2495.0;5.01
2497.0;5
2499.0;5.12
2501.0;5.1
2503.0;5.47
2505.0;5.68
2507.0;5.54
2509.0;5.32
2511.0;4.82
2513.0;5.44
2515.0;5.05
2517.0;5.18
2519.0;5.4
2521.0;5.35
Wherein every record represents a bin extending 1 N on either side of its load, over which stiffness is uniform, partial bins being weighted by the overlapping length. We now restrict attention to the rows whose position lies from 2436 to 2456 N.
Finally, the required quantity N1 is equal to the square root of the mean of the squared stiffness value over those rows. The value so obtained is 4.28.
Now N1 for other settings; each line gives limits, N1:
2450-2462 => 4.96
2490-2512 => 5.02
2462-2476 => 5.15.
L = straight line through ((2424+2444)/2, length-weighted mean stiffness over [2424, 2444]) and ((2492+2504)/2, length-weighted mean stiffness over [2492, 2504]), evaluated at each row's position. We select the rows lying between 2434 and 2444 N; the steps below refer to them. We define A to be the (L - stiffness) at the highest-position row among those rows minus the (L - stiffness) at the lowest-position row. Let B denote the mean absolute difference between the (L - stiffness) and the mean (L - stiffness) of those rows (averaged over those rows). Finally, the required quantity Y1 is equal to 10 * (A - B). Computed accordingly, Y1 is 3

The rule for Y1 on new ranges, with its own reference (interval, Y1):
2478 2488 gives 5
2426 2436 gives 4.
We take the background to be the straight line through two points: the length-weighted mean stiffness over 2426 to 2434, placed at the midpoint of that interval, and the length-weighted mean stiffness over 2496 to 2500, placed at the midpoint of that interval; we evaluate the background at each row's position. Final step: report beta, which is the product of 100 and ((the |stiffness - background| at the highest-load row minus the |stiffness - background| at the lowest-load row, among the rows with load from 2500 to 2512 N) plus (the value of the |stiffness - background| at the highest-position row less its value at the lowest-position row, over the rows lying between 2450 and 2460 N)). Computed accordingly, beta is 56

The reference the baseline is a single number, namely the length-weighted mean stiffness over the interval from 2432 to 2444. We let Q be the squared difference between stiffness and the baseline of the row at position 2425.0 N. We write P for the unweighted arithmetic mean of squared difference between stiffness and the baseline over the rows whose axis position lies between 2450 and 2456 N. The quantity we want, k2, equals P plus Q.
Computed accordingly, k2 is 1.3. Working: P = 0.92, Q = 0.4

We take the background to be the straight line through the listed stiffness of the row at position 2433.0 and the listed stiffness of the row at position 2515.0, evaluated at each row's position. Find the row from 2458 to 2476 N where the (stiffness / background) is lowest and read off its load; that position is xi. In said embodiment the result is 2469.0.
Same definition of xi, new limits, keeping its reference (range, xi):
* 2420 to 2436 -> 2435.0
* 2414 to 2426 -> 2425.0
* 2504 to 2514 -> 2511.0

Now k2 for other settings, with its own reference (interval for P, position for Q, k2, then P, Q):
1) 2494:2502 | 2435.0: 1.1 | 1.02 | 0.1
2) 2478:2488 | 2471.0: 3.1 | 1.85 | 1.2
